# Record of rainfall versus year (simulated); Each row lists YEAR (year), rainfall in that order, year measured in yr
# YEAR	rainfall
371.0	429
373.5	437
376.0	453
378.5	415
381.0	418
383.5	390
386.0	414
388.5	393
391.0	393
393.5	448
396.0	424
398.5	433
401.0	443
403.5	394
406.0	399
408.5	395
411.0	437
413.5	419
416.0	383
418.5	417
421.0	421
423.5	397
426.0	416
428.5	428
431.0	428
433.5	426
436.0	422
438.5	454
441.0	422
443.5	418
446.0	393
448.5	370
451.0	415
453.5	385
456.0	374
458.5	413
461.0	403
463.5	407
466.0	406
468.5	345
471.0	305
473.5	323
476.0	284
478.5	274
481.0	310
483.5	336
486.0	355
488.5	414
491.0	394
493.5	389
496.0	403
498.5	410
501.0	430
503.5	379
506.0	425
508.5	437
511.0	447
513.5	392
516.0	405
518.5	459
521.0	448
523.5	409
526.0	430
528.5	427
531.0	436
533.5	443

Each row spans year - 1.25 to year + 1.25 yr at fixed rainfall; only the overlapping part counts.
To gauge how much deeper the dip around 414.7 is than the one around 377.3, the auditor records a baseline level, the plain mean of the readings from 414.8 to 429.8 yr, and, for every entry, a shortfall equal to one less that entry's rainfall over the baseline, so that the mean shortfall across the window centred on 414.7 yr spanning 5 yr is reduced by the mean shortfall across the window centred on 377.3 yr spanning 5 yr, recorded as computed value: 0.08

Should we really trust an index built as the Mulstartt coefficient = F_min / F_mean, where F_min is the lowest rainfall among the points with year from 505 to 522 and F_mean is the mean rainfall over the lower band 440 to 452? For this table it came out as 1.0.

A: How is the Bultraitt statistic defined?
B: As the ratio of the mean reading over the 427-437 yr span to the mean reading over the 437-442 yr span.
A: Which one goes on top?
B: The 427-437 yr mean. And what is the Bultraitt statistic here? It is 0.97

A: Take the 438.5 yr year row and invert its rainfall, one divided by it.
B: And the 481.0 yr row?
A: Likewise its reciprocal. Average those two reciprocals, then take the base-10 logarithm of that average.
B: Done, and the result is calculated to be -2.57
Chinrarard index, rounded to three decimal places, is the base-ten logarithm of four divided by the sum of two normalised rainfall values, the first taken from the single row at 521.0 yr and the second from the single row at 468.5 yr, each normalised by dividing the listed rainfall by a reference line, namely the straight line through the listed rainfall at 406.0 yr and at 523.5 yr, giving 0.312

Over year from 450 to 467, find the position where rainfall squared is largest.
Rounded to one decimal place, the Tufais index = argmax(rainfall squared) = 451.0 yr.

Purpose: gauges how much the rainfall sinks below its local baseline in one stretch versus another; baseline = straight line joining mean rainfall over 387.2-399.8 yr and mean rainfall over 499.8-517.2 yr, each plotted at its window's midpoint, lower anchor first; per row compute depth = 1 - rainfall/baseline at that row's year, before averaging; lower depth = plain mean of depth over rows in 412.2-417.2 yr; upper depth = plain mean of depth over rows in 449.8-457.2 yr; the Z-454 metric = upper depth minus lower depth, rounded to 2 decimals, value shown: 0.02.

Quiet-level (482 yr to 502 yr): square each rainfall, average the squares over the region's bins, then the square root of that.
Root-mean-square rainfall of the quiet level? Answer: 392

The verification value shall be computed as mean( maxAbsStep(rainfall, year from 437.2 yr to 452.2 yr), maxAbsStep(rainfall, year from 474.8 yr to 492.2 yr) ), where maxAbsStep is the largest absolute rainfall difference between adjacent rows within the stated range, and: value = 52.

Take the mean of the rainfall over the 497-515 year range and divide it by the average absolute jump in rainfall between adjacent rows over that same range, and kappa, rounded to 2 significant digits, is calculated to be 13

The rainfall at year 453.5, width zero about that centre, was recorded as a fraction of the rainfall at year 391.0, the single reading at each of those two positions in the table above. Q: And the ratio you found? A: 0.98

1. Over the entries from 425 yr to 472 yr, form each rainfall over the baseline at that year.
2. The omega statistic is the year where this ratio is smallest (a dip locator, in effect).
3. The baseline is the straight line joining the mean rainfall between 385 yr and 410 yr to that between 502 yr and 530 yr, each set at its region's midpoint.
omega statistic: 471.0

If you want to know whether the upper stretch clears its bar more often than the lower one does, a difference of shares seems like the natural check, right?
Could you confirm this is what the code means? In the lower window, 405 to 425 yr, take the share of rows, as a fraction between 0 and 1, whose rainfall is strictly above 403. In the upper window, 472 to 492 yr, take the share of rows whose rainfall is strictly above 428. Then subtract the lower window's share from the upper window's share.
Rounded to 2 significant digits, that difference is -0.50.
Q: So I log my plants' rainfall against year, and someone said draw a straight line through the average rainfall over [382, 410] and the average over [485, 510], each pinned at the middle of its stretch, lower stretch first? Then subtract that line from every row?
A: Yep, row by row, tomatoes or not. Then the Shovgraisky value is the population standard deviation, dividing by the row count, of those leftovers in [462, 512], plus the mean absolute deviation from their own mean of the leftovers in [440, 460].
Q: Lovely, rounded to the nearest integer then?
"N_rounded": 71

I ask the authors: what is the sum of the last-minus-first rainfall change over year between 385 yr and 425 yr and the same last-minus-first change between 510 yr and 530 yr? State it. -37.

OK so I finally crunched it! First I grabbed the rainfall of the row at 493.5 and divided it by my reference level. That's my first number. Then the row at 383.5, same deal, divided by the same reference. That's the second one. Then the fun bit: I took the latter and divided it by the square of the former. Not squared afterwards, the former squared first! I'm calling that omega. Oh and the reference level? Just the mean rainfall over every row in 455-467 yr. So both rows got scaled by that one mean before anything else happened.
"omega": 1.03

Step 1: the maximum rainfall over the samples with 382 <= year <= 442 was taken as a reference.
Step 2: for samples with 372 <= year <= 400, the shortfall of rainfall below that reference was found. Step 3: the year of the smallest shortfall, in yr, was 376.0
